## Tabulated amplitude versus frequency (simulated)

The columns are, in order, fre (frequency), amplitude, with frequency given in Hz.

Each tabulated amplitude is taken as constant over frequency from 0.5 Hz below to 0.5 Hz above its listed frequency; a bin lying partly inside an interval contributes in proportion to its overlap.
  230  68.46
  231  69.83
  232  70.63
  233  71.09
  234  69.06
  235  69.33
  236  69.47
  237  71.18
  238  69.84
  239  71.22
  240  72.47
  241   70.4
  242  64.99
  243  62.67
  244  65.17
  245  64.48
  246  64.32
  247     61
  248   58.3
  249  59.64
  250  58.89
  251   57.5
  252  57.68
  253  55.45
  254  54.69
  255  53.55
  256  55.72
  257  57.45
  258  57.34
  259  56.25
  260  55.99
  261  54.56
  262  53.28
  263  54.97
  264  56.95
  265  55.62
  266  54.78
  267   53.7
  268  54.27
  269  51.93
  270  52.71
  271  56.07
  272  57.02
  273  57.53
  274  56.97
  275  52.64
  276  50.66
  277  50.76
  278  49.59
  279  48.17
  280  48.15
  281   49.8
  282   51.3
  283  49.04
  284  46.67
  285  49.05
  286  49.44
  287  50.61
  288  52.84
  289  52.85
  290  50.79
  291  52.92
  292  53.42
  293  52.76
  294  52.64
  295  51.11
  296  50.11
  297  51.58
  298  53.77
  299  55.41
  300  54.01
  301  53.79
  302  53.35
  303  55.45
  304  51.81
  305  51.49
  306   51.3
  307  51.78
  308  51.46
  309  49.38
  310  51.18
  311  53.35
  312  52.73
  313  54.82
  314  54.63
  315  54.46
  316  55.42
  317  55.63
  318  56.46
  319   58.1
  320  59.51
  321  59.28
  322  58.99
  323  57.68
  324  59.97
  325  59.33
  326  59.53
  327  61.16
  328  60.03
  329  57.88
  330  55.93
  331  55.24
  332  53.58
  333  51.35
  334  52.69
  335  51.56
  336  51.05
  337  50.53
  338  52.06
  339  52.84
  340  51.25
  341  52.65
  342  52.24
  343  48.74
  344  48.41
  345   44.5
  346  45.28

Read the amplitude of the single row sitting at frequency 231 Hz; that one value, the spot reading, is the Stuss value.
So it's 69.83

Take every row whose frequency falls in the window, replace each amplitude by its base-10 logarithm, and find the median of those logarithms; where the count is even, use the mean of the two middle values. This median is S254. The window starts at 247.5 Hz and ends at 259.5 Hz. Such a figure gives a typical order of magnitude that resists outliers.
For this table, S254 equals 1.76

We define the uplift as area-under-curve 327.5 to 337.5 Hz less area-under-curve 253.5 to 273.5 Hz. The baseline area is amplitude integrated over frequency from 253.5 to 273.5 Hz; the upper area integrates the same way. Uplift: -565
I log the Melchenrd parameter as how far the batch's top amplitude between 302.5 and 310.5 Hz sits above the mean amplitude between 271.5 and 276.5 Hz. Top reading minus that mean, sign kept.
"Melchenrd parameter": 0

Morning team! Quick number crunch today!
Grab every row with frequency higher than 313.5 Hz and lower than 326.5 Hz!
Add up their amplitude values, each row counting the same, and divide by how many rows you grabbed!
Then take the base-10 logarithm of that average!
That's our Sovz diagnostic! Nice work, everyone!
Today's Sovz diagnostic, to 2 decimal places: 1.76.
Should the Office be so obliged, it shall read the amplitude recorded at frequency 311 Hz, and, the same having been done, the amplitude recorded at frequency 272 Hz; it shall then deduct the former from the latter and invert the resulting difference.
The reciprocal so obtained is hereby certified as 0.27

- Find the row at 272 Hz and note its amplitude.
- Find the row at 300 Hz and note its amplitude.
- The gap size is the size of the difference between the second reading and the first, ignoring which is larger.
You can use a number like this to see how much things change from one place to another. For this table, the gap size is 3.0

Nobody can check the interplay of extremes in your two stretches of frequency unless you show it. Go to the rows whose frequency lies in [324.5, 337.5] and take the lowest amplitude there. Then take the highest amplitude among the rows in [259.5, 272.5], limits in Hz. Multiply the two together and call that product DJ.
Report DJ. 2881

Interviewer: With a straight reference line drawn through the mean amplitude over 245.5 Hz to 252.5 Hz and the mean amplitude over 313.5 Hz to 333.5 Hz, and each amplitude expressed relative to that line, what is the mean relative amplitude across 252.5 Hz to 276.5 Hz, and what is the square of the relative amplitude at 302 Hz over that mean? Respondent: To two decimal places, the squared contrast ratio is 0.98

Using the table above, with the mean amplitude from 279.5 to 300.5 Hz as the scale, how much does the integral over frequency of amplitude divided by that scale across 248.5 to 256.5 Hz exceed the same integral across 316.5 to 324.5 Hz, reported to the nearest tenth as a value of -0.2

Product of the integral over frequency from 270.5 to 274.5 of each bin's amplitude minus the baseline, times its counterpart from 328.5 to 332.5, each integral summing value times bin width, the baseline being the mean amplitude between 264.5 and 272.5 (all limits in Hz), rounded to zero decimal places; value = 44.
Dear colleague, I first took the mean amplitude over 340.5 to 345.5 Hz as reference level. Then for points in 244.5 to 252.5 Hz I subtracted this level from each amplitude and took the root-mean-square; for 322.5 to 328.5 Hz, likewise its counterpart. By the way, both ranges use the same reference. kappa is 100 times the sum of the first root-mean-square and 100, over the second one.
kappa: 1074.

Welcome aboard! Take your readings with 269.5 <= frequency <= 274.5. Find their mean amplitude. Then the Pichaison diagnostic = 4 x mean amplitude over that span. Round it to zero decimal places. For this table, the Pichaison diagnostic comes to 224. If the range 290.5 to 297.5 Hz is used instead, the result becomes 208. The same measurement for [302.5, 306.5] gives 210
